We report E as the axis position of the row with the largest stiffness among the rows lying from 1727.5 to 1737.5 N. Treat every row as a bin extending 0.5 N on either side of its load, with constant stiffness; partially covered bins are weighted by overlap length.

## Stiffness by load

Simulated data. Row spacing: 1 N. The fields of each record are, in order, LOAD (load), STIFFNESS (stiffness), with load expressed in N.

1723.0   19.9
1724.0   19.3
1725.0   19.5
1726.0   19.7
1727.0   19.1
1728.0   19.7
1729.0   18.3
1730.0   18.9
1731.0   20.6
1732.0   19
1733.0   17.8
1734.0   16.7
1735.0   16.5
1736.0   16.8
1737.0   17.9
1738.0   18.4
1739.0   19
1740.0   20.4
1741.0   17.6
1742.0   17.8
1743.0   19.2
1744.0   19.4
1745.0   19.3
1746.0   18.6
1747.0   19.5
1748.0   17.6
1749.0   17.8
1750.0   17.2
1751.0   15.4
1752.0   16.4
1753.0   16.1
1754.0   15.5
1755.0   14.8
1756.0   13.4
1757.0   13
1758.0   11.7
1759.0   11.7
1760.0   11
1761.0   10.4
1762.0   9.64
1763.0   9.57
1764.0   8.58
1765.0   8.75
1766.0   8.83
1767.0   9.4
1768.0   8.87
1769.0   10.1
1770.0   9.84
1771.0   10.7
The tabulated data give 1731.0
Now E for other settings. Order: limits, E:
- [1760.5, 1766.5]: 1761.0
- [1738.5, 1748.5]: 1740.0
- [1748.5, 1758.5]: 1749.0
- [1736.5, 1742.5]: 1740.0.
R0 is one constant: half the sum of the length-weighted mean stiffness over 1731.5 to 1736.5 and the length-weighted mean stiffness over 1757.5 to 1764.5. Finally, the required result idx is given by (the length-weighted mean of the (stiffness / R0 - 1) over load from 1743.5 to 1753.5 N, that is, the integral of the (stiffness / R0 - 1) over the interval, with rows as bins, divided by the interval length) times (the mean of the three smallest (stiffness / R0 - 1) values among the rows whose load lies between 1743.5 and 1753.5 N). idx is 0.04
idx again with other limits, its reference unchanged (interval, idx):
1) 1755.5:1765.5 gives 0.08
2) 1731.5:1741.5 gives 0.06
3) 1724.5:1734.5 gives 0.10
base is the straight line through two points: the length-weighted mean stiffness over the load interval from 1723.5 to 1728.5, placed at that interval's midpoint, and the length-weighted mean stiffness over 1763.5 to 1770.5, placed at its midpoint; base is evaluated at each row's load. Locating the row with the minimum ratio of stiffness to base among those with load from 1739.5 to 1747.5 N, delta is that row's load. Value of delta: 1741.0 N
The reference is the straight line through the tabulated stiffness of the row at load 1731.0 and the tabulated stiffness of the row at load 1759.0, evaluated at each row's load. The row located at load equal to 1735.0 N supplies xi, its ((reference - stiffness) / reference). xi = 0.15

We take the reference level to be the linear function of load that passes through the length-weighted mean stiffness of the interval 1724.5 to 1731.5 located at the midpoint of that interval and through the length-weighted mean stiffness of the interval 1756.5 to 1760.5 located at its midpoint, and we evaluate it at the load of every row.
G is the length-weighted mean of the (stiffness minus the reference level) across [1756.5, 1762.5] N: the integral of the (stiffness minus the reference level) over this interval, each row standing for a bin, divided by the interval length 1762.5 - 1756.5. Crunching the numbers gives 0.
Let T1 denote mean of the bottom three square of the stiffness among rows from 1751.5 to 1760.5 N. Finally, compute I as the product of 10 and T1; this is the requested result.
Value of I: 1316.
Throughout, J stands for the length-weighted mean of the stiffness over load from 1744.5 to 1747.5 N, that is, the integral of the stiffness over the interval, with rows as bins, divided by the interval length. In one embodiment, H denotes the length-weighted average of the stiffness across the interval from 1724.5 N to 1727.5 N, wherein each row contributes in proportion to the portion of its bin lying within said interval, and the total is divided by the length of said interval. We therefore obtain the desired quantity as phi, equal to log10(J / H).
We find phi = -0.01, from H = 19.4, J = 19.1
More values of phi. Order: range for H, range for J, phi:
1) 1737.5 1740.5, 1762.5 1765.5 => -0.33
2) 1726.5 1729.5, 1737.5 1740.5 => 0.01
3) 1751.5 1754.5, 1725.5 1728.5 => 0.09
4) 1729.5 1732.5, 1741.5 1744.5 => -0.02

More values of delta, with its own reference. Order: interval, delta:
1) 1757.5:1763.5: 1762.0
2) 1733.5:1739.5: 1734.0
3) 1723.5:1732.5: 1724.0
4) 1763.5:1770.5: 1764.0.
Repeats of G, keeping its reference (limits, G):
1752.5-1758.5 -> 1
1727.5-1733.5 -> 0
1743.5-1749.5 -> 4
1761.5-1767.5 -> -1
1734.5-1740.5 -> 1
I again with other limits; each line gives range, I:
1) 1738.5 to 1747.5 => 3242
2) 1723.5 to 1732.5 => 3510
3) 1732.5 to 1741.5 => 2778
